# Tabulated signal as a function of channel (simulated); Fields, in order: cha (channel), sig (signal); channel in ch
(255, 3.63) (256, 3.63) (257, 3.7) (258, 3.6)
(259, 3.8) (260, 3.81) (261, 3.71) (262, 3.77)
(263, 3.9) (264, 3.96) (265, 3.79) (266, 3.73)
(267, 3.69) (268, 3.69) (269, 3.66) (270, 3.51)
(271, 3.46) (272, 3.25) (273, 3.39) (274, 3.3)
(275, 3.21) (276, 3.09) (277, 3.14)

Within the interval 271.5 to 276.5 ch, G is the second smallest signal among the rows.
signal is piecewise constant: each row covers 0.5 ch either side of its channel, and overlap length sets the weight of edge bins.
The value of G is 3.21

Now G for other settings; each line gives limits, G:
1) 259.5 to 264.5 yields 3.77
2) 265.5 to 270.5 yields 3.66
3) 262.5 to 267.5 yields 3.73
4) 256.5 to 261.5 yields 3.7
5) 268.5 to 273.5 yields 3.39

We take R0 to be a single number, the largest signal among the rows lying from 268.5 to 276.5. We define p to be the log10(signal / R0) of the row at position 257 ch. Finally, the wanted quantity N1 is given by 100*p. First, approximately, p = 0.005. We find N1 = 0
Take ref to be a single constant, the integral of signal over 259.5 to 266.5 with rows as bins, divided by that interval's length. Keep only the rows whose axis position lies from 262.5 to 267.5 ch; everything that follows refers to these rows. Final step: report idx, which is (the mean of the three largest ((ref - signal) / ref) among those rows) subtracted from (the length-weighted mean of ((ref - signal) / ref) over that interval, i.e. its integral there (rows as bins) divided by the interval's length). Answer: -0.0203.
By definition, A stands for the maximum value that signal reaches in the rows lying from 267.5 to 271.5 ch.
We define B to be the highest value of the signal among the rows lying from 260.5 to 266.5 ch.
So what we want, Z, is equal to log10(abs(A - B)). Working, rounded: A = 3.69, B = 3.96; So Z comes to -0.6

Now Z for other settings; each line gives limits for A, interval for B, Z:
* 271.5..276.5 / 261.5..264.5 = -0.2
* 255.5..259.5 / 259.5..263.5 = -1.0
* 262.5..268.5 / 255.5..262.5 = -0.8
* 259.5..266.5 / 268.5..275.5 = -0.5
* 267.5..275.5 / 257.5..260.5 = -0.9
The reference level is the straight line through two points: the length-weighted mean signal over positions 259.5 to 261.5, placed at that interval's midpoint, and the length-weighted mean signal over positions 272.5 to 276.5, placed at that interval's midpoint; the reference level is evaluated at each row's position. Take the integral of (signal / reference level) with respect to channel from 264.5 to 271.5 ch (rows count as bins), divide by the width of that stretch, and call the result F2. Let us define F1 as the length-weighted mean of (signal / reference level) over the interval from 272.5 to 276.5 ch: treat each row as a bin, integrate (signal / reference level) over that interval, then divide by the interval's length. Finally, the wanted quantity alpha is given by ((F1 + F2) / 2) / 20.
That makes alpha 0.0511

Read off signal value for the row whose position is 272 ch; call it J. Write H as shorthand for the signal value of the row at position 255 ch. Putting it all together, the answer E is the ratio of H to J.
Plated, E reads 1.12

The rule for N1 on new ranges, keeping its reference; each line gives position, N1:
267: 0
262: 1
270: -2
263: 3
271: -2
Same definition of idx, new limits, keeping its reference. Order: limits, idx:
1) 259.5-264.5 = -0.0175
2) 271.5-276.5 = -0.0170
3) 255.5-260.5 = -0.0170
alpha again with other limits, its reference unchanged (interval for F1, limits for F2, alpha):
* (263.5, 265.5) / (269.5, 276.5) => 0.0519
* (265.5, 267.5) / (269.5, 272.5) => 0.0514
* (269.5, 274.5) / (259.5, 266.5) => 0.0513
